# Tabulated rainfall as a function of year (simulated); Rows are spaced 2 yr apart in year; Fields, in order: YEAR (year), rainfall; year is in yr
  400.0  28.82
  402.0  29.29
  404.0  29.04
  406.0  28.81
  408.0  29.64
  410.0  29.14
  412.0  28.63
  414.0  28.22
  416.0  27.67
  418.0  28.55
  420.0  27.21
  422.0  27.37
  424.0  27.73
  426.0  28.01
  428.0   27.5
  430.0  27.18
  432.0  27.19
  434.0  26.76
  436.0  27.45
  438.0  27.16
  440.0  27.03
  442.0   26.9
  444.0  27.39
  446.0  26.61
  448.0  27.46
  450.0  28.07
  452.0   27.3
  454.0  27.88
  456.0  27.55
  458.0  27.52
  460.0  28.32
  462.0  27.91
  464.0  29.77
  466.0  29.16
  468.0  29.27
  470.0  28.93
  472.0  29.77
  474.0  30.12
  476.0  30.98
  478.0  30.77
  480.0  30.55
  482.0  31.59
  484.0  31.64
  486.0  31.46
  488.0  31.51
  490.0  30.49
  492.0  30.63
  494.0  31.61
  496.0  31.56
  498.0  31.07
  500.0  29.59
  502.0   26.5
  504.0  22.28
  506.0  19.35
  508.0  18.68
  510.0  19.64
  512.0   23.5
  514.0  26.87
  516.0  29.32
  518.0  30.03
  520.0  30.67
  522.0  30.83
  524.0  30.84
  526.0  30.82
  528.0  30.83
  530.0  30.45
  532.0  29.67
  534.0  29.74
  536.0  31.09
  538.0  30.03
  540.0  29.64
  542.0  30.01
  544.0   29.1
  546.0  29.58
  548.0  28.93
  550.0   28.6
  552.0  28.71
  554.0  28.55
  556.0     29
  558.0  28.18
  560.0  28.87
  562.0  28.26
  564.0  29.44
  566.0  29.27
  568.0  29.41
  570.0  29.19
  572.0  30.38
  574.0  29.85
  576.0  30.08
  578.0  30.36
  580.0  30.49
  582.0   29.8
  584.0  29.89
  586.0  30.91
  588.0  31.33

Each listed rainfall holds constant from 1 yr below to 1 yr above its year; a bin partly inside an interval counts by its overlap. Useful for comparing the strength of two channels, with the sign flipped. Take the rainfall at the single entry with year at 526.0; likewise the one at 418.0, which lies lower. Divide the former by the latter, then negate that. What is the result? -1.08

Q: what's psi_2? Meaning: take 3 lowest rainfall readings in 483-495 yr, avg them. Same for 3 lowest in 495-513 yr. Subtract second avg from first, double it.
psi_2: 23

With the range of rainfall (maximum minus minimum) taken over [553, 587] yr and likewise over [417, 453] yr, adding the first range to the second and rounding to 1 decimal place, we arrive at 4.7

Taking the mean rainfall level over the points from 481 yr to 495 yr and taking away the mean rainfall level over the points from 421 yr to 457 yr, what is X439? 3.9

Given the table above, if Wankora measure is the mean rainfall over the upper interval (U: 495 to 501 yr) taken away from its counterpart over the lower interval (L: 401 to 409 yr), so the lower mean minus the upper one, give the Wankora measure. -1.5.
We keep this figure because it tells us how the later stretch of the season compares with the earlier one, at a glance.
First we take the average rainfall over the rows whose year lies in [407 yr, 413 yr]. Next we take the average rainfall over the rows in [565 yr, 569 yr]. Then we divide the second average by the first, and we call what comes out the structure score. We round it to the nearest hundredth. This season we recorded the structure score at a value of 1.01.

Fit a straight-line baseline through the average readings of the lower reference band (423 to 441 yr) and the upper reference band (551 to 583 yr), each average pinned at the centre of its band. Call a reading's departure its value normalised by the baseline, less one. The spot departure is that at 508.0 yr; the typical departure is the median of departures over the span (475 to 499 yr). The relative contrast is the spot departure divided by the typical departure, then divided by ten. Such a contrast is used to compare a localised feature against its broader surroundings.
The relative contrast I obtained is -0.31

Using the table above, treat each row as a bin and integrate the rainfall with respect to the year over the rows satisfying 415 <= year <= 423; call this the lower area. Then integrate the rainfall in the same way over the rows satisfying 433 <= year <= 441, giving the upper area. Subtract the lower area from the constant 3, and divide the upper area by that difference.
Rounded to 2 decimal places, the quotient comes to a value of -0.99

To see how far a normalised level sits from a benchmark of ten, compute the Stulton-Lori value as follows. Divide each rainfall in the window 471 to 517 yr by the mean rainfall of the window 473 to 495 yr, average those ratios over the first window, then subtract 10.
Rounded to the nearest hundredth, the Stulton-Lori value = -9.09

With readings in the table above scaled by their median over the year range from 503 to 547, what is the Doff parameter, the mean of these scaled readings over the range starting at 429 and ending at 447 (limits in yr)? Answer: 0.91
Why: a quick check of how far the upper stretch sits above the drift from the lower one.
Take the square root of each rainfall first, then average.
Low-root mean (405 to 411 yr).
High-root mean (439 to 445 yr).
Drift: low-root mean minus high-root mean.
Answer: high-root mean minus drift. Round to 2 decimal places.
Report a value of 5.01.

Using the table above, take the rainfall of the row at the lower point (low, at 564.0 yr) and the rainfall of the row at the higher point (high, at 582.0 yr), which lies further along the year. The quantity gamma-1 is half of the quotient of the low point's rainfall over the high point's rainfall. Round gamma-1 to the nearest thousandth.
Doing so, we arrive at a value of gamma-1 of 0.494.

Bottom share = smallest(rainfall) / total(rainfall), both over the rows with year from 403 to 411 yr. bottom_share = 0.25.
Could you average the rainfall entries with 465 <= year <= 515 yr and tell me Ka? 28.3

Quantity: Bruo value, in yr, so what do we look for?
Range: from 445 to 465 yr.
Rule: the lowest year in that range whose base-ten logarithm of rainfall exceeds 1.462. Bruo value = 464.0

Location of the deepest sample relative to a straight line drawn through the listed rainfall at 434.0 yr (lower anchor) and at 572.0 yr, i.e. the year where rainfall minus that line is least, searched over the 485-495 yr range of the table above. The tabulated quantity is 490.0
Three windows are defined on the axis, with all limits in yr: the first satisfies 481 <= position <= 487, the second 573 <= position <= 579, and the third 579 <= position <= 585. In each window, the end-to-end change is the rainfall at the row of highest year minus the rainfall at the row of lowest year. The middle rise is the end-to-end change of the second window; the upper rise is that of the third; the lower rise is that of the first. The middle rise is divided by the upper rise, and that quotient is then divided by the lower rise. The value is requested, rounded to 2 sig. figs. 6.5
